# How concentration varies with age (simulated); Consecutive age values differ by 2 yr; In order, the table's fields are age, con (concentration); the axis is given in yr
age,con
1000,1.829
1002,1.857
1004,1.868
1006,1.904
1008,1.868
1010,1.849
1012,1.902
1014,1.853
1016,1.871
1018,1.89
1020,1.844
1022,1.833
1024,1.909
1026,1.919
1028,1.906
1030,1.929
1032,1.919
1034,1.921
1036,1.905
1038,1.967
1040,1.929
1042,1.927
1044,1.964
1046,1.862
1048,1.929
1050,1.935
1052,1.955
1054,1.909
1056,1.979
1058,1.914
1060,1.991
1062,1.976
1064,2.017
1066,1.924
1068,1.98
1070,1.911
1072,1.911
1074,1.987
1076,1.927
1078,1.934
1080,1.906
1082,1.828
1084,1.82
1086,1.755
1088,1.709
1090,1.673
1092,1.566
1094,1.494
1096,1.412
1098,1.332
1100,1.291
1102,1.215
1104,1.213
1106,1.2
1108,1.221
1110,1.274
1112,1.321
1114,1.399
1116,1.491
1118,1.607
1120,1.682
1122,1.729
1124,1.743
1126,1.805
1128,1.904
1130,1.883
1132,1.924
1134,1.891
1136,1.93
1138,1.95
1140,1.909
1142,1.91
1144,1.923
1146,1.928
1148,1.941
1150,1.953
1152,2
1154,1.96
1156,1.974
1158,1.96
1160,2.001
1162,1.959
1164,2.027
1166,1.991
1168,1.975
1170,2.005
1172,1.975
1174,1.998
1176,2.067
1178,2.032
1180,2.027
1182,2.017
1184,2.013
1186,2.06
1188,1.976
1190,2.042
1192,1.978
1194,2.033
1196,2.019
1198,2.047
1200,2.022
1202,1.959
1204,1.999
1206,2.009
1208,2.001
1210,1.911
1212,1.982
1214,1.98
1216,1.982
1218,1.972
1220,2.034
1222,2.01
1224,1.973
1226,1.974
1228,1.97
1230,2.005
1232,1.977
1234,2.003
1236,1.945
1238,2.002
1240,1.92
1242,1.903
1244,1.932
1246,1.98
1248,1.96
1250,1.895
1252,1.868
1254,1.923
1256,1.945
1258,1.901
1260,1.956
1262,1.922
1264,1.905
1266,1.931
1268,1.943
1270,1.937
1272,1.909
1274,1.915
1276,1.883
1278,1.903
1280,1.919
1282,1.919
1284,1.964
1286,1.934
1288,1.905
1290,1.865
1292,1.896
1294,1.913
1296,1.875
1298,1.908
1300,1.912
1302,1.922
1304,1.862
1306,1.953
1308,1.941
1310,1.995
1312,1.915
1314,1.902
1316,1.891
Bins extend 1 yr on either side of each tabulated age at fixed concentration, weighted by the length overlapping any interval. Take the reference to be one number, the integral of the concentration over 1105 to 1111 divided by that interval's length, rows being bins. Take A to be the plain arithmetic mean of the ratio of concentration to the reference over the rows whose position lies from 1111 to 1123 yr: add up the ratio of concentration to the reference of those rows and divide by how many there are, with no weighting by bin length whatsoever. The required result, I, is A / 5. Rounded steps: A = 1.249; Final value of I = 0.250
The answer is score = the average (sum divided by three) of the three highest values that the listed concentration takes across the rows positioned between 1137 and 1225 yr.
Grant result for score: 2.06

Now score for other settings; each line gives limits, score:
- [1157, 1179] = 2.04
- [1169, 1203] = 2.06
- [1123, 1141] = 1.93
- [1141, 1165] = 2.01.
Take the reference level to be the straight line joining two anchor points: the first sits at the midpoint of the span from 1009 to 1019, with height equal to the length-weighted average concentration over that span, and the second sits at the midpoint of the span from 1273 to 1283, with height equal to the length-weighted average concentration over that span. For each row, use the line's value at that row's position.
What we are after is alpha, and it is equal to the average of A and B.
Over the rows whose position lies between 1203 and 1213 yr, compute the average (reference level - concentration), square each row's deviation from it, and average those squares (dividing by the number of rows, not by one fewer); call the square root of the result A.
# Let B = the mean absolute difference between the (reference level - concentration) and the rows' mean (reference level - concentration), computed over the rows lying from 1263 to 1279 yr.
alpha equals 0.026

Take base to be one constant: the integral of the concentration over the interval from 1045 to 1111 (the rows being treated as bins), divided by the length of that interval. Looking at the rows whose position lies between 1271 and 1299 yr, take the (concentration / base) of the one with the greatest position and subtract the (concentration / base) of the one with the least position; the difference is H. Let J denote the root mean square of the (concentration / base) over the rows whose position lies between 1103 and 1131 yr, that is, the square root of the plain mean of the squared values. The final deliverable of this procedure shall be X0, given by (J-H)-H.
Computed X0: 0.9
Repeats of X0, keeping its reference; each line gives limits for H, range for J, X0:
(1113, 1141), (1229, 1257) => 0.5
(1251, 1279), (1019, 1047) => 1.1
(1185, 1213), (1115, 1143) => 1.1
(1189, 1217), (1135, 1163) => 1.2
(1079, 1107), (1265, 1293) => 1.9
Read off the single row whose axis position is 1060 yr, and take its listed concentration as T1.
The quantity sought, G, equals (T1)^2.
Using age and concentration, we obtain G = 3.96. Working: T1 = 1.991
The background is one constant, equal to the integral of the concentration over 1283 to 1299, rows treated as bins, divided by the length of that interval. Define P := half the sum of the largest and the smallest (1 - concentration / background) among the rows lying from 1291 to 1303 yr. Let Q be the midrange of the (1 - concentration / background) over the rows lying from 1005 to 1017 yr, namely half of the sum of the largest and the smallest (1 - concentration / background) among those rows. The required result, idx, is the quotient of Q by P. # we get 3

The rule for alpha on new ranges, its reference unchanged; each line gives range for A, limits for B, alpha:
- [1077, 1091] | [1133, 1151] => 0.053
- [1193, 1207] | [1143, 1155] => 0.023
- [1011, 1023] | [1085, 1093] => 0.041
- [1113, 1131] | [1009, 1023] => 0.090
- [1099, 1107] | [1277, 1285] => 0.027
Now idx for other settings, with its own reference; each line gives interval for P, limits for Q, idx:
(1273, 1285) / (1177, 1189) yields 7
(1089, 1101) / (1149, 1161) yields 0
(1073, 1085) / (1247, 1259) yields -2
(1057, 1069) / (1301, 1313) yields 0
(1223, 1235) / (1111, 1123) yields -5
